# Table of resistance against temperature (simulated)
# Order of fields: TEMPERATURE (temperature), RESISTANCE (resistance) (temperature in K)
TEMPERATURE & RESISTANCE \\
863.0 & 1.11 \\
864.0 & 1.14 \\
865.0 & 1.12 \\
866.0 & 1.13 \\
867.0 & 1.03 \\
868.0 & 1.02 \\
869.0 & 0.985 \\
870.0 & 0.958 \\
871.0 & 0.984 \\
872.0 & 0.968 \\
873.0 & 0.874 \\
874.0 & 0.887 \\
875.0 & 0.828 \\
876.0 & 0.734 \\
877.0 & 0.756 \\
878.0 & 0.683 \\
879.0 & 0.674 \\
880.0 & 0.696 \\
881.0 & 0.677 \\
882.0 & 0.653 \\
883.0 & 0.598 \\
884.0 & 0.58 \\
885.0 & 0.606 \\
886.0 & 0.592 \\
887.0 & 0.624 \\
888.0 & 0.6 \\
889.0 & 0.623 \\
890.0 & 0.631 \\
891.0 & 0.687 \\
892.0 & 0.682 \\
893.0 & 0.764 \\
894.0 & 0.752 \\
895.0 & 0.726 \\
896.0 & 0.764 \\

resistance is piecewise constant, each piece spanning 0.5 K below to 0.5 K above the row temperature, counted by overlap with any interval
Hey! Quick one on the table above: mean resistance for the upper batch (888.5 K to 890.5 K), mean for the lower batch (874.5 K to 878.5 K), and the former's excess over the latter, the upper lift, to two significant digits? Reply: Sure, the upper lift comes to -0.12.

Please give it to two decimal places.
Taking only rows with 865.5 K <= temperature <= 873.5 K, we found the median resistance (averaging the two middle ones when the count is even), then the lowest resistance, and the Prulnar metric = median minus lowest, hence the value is 0.11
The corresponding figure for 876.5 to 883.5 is 0.08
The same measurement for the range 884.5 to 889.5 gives 0.01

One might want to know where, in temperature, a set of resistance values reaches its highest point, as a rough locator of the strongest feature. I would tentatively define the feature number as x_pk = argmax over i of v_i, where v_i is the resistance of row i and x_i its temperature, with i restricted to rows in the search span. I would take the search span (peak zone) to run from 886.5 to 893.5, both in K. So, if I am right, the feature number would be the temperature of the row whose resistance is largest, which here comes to 893.0 K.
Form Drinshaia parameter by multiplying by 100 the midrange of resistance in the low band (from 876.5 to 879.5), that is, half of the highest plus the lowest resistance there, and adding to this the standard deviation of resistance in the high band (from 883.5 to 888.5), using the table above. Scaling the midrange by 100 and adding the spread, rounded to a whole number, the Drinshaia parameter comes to 72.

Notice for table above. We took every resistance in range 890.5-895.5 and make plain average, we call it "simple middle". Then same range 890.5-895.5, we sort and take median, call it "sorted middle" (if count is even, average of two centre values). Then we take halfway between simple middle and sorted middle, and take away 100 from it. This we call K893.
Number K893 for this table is -99.3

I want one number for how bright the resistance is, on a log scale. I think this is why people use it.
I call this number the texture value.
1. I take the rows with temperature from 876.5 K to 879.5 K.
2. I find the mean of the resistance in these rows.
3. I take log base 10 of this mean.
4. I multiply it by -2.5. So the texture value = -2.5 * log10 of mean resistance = 0.4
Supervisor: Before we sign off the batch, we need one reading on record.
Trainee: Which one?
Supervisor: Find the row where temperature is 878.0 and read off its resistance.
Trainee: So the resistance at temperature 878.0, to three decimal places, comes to 0.683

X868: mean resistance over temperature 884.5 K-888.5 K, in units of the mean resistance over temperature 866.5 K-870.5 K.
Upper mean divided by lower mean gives 0.61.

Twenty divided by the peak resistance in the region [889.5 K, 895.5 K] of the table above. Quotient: 26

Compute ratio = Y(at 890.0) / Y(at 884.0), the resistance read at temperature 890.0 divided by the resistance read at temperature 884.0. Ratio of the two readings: 1.09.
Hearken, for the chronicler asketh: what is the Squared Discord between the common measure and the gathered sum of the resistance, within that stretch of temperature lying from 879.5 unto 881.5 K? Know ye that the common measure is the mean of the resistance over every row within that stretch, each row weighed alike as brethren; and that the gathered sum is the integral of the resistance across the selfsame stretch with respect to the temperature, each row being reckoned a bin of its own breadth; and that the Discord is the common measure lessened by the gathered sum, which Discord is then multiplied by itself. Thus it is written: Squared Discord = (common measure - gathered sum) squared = 0.47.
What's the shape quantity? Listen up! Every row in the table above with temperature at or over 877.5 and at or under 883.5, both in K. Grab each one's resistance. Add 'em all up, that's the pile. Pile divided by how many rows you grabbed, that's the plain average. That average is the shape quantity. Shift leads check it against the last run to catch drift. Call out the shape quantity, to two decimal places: 0.66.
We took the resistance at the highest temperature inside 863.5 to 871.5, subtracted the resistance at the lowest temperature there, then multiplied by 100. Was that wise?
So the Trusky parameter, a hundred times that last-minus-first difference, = -16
